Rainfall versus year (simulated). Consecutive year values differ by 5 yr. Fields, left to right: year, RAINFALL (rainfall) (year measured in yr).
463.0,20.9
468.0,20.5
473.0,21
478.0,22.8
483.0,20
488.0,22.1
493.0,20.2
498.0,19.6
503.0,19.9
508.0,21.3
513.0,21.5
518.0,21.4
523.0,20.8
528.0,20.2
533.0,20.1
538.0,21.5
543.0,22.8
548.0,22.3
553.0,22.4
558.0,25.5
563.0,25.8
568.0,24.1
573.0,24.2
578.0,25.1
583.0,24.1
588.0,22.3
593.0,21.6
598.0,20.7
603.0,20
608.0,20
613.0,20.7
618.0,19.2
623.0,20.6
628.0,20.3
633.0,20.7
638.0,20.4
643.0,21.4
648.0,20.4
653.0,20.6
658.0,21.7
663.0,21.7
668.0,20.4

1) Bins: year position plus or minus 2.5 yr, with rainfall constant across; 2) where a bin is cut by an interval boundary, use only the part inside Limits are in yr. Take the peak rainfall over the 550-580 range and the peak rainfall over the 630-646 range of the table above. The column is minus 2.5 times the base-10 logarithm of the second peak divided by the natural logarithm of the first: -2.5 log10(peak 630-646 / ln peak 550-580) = -2.05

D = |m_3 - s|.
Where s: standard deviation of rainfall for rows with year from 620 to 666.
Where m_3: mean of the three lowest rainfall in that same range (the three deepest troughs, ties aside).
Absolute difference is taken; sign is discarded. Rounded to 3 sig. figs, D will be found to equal 19.8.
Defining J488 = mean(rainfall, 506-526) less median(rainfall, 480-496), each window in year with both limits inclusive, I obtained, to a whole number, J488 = 1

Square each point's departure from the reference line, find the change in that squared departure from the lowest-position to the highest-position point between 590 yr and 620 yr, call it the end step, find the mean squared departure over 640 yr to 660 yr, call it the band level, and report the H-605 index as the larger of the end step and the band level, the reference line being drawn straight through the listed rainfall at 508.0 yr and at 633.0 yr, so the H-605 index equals 2.0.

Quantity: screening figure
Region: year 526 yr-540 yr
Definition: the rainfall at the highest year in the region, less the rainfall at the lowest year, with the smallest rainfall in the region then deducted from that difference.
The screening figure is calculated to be -19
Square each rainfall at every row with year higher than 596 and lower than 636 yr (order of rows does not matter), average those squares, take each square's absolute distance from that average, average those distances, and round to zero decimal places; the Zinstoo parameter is 16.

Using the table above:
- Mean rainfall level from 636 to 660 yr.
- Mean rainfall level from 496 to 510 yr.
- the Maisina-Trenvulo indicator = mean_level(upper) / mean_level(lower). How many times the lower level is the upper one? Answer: 1.03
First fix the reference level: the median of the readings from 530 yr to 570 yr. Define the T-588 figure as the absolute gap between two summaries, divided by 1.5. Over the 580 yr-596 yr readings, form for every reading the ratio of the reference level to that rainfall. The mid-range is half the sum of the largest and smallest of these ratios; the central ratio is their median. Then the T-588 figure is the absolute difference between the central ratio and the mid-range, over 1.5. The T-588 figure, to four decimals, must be 0.0143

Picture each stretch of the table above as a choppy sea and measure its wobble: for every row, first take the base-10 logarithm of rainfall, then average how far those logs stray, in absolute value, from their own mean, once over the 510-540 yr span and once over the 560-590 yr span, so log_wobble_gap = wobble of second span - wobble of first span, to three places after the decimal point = 0.003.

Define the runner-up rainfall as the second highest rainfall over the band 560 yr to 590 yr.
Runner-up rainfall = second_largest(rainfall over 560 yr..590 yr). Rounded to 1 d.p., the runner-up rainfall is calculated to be 25.1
